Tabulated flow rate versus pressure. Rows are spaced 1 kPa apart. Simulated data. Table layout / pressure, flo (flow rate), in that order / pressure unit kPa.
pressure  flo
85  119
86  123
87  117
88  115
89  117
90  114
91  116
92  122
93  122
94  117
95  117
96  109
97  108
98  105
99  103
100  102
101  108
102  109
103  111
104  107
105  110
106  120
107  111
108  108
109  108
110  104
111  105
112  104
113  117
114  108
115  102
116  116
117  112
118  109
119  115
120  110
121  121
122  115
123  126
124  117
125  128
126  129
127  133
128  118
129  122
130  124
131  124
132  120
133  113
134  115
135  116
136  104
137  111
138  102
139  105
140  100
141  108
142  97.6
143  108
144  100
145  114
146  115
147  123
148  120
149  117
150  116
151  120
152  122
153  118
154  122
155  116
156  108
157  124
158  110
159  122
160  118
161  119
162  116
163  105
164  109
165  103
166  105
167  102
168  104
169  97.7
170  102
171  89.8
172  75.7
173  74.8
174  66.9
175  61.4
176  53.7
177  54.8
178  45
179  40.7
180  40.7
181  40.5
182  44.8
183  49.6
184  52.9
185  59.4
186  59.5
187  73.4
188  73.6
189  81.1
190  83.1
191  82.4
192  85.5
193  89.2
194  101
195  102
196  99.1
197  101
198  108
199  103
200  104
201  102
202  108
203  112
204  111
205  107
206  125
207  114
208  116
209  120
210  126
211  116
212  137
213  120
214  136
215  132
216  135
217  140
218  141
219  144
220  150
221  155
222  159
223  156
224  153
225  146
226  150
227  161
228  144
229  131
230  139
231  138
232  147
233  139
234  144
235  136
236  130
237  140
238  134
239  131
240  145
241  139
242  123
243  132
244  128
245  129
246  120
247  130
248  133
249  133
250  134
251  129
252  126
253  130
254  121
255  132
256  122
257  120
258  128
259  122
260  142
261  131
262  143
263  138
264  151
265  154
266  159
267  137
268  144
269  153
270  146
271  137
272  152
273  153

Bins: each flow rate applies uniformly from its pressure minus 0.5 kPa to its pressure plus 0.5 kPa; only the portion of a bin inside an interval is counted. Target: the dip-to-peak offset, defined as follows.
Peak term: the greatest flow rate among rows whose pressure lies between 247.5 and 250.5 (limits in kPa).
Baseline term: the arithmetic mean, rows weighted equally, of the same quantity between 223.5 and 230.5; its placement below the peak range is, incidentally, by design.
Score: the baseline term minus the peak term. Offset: 12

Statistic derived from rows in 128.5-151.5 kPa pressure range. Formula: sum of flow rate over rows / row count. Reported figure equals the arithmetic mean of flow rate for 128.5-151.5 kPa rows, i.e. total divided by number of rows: 113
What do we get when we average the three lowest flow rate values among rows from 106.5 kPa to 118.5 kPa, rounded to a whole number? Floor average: 103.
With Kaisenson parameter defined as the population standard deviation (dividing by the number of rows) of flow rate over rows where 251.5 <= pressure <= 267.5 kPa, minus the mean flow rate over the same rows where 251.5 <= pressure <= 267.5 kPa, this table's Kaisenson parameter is -123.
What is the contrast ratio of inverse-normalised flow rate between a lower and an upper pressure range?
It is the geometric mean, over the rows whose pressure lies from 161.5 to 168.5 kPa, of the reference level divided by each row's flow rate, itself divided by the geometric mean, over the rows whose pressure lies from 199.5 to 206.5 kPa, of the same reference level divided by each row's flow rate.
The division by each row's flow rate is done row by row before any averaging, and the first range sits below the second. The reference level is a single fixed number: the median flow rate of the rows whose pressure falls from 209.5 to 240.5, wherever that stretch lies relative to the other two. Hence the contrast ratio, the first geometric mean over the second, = 1.0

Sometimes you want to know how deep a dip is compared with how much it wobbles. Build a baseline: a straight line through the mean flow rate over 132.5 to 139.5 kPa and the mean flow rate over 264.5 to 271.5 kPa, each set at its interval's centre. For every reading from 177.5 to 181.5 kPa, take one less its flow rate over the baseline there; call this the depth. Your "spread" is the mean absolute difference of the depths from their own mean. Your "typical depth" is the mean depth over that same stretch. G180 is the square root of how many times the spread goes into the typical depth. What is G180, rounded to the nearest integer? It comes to 7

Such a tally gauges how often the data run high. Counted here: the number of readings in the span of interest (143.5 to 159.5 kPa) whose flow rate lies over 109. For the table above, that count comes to 14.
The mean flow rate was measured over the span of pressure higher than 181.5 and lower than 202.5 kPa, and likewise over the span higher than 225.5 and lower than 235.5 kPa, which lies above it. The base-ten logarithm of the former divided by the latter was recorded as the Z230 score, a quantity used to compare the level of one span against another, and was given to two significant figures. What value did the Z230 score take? -0.23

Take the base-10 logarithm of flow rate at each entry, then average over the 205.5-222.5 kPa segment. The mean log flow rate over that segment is 2.12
